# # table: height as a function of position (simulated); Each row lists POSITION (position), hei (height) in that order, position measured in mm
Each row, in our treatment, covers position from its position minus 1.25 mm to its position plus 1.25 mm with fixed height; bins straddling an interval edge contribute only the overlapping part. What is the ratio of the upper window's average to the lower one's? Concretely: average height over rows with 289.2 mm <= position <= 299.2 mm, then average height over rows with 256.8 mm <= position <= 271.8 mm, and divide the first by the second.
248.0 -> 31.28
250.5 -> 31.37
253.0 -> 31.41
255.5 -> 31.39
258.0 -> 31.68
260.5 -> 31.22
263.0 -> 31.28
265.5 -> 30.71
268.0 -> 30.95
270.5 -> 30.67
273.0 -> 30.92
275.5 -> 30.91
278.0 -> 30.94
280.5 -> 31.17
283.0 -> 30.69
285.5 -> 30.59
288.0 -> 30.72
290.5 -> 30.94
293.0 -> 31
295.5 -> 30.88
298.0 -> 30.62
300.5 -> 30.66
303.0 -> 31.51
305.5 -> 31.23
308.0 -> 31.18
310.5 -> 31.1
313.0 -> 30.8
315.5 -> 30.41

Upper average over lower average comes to 0.99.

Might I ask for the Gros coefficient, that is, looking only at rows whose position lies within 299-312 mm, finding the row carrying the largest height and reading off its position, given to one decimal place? 303.0 mm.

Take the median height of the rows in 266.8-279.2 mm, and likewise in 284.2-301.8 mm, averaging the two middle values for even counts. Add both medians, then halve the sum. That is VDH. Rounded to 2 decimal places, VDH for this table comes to 30.82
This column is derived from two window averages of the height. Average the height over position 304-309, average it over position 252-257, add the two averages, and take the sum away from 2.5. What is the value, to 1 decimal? -60.1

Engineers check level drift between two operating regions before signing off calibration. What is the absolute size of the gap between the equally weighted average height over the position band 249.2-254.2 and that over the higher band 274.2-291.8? 0.54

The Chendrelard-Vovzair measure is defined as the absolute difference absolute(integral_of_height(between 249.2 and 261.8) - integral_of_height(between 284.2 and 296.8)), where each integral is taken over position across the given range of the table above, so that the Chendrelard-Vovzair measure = 7.4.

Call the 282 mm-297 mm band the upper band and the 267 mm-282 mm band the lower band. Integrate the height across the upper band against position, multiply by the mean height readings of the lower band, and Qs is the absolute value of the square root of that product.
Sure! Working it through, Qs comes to 119.5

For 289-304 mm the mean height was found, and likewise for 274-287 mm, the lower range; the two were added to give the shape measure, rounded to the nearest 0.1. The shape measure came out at 61.8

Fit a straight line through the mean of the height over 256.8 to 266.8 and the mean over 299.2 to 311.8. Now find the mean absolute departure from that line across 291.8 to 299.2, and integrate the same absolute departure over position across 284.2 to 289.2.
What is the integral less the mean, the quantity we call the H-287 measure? 2.3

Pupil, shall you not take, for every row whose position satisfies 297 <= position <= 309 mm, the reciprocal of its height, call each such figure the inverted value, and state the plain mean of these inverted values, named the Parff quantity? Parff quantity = 0.0322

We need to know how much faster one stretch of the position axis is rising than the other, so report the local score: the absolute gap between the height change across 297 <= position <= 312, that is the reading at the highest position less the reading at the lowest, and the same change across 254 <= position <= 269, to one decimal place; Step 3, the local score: 0.9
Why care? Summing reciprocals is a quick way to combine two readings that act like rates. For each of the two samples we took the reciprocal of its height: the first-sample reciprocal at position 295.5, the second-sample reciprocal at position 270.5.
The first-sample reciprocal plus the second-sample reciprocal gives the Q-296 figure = 0.0650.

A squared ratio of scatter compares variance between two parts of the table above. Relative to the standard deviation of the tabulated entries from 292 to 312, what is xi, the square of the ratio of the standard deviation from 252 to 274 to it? 1.3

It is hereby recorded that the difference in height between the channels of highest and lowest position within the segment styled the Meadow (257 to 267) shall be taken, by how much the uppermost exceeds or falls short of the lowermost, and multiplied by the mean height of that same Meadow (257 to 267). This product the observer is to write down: -30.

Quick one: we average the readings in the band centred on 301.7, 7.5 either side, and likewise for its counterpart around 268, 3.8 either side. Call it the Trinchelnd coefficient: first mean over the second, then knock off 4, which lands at -2.99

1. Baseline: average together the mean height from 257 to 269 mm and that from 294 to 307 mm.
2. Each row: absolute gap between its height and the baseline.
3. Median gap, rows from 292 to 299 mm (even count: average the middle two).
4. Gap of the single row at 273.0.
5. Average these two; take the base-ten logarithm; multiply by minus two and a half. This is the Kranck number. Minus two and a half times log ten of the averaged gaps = 1.90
